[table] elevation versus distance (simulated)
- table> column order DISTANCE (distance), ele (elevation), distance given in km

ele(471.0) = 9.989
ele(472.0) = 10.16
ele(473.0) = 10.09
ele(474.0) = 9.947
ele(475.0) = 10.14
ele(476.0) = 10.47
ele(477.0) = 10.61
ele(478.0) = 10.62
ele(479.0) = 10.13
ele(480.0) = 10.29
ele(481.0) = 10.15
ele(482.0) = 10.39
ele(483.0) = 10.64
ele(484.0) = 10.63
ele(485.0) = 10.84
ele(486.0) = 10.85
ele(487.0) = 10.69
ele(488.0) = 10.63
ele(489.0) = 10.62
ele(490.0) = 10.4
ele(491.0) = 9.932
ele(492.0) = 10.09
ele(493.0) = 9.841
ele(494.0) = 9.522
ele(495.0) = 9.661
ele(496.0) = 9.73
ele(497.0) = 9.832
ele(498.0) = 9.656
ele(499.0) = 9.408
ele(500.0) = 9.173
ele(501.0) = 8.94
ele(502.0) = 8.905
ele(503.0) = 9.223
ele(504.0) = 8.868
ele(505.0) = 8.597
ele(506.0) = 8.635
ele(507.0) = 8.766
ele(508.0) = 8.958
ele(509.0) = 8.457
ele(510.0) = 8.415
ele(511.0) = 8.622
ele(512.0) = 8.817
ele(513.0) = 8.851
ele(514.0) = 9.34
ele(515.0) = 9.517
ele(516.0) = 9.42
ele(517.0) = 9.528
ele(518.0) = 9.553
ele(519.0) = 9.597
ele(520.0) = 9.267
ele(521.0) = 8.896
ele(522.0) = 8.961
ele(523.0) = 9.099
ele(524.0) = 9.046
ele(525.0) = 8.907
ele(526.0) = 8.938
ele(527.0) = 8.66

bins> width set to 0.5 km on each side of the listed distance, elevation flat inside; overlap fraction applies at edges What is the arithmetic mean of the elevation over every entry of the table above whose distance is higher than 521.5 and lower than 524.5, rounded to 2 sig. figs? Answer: 9.0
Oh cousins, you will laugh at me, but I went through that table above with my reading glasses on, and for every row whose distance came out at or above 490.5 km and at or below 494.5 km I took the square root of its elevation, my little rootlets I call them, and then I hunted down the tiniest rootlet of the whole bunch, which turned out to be 3.09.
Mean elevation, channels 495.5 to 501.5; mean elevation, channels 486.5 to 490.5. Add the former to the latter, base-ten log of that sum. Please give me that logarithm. 1.30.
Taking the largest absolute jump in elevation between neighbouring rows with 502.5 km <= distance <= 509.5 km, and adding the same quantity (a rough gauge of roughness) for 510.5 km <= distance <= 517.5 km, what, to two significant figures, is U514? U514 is 0.99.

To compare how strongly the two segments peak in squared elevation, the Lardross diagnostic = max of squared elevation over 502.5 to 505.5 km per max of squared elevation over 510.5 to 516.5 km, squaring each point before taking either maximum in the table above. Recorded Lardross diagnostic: 0.94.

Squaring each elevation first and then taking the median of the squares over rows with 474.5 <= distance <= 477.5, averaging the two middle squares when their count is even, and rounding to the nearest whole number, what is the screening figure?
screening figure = 110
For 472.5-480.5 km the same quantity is 104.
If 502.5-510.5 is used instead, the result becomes 76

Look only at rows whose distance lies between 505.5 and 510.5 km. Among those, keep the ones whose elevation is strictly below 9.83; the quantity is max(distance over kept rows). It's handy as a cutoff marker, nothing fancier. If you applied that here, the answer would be 510.0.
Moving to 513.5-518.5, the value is 518.0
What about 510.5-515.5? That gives 515.0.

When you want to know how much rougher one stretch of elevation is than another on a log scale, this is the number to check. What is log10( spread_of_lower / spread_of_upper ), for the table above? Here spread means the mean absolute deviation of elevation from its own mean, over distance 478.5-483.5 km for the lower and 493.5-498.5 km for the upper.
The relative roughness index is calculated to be 0.29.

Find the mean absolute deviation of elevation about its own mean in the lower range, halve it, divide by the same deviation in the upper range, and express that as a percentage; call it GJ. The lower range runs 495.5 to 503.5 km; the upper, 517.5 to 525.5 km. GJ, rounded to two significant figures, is 65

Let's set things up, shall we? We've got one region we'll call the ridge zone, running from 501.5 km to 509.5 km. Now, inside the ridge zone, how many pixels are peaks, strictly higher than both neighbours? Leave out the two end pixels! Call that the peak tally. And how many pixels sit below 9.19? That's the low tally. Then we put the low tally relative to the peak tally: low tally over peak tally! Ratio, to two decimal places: 3.50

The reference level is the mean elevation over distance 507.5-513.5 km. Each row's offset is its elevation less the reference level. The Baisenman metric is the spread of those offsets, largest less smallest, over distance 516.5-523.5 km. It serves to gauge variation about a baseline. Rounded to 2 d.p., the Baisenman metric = 0.70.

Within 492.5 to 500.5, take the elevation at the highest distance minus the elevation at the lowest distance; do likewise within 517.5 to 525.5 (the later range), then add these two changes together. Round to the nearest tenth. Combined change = -1.3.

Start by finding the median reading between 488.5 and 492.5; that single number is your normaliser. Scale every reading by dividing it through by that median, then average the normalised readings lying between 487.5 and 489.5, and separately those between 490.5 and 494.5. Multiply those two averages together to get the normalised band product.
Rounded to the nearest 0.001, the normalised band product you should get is 0.997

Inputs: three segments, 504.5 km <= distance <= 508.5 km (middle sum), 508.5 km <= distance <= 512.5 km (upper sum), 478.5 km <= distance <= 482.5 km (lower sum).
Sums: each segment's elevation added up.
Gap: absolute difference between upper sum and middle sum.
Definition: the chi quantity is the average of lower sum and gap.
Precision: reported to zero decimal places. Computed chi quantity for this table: 21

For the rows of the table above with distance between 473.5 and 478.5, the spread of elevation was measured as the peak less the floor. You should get 0.67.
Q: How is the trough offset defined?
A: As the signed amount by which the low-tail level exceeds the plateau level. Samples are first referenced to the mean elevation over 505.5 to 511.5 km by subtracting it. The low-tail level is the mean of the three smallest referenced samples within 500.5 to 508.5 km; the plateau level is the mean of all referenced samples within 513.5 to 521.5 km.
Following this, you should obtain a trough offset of -0.72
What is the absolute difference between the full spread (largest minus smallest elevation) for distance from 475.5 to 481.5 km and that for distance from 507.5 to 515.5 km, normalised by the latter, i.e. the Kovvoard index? 0.6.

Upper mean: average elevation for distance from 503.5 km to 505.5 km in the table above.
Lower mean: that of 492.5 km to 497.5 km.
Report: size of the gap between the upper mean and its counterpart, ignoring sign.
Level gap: 1.0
